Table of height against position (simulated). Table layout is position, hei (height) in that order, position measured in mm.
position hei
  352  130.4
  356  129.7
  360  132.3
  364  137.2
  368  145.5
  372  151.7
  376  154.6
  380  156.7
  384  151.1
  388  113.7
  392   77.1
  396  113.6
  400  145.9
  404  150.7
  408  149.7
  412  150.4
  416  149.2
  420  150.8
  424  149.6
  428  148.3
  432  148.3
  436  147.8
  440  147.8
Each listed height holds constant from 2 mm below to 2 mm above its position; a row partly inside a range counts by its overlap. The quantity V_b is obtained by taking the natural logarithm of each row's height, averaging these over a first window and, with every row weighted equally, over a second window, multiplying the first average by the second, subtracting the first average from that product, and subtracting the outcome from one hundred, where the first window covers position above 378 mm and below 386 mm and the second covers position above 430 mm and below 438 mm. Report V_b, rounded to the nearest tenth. 79.9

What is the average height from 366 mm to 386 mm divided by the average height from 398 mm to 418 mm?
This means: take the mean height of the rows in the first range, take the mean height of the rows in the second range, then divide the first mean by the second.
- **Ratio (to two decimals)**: 1.02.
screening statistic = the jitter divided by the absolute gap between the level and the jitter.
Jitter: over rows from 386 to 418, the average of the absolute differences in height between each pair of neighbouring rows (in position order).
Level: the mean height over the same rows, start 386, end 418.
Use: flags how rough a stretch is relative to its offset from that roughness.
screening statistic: 0.14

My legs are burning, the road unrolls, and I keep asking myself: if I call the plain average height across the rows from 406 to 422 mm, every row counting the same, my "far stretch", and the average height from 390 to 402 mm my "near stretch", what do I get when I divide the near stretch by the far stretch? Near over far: 0.75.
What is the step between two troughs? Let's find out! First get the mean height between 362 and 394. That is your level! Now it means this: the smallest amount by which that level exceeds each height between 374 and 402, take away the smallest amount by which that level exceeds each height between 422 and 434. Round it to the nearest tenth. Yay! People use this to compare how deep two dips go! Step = -7.1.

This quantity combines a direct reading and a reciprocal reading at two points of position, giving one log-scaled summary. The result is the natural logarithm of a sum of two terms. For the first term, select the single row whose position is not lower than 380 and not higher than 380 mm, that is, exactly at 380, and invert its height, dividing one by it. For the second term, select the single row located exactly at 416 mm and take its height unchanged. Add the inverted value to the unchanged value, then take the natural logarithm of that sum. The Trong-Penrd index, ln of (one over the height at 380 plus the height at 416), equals 5.01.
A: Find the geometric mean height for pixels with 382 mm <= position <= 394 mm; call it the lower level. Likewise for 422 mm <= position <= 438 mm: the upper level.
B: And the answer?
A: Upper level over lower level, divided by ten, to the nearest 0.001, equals 0.135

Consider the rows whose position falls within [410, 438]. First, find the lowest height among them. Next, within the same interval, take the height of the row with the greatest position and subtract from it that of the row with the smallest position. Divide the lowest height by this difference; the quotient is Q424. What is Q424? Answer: -57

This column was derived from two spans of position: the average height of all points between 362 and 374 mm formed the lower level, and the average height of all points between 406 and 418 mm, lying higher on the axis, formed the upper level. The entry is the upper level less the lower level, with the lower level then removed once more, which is -140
